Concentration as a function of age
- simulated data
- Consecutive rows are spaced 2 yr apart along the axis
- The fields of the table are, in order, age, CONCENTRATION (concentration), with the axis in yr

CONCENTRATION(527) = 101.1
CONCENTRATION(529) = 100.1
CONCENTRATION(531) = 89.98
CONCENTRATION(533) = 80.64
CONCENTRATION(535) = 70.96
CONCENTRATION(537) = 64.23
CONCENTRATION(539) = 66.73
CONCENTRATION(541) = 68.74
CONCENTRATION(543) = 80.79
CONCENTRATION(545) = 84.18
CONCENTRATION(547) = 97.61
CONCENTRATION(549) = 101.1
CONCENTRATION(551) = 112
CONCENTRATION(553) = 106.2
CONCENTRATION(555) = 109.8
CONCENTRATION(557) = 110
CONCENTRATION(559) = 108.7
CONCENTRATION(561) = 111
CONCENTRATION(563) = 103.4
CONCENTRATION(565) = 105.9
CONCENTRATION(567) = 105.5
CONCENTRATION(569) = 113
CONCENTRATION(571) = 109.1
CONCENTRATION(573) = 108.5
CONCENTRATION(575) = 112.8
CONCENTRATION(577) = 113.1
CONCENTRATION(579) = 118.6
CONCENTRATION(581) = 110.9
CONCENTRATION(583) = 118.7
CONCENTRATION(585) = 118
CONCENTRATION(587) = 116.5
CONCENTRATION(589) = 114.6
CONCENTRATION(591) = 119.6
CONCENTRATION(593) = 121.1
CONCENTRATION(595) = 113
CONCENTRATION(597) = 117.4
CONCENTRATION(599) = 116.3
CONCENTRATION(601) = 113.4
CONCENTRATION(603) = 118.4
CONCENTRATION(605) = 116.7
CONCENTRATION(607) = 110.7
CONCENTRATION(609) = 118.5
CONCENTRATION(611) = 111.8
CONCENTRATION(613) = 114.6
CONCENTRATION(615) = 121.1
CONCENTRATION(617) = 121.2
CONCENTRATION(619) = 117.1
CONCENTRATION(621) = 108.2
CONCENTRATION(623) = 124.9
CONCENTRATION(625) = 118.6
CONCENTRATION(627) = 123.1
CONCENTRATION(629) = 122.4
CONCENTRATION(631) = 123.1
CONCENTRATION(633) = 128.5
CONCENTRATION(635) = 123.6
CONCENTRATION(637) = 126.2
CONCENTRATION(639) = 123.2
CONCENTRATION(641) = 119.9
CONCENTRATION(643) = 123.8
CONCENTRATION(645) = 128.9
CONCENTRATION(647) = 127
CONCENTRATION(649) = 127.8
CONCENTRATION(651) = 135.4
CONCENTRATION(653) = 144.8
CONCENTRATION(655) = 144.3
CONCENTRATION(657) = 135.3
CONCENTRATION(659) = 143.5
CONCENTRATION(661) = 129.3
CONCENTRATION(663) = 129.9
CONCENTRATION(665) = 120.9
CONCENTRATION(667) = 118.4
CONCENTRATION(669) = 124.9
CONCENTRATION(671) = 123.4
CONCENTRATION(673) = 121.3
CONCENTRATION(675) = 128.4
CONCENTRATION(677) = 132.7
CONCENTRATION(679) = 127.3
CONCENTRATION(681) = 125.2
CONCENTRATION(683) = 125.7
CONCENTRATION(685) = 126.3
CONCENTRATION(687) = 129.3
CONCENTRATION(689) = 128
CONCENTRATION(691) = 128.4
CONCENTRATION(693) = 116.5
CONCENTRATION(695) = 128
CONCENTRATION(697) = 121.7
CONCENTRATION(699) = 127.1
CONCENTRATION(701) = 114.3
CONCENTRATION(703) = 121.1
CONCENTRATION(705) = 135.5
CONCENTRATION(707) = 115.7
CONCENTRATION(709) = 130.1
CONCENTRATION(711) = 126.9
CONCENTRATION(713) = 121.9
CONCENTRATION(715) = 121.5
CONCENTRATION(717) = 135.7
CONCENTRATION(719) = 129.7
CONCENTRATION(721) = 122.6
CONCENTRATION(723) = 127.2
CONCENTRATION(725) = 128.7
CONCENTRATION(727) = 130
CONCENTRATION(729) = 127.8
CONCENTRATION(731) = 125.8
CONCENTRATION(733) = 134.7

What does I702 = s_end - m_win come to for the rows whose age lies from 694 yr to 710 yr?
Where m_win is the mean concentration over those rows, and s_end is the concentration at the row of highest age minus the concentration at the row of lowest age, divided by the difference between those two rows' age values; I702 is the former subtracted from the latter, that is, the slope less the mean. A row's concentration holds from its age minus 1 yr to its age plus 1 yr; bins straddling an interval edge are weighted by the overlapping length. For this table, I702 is -124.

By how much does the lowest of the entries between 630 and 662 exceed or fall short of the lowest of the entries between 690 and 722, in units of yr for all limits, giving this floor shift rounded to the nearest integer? 6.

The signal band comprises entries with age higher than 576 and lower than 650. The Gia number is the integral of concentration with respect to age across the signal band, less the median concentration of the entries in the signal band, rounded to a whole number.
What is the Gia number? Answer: 8702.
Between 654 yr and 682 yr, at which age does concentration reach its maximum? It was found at 655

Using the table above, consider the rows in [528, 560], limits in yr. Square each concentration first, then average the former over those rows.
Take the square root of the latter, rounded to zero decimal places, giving 92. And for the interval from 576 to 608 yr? 116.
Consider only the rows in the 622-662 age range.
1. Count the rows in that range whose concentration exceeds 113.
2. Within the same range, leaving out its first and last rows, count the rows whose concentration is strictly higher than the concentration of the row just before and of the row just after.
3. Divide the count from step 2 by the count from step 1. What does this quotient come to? 0.30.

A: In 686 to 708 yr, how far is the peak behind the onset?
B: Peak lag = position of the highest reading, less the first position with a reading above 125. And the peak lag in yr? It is 18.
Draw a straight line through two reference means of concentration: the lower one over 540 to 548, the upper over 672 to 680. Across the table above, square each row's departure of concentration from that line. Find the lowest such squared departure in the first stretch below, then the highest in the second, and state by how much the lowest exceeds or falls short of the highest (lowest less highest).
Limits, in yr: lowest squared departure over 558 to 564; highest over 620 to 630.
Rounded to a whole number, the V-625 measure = -36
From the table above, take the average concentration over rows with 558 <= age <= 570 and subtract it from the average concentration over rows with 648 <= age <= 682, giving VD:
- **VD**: 22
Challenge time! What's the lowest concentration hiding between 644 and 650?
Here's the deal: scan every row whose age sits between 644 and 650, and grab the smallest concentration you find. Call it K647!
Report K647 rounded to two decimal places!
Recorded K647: 127.00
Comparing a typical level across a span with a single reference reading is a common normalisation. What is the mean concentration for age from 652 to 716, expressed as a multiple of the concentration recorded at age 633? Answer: 0.99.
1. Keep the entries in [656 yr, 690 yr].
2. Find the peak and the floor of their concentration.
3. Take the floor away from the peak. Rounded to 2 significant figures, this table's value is 25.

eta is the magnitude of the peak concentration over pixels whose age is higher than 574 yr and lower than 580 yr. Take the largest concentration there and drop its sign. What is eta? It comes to 119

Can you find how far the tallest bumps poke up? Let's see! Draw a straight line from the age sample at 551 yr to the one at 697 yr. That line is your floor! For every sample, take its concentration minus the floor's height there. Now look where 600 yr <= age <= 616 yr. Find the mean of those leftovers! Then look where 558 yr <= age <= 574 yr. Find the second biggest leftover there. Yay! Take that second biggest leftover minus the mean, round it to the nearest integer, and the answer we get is -2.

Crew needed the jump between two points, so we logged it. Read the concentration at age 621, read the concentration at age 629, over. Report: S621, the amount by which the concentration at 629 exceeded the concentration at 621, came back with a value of 14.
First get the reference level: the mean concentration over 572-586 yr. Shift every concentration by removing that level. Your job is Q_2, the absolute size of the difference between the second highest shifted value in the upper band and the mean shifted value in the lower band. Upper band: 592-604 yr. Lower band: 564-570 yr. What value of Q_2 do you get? 10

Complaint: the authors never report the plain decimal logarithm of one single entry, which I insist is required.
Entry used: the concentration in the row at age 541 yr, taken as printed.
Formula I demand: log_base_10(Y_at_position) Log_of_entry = 1.84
